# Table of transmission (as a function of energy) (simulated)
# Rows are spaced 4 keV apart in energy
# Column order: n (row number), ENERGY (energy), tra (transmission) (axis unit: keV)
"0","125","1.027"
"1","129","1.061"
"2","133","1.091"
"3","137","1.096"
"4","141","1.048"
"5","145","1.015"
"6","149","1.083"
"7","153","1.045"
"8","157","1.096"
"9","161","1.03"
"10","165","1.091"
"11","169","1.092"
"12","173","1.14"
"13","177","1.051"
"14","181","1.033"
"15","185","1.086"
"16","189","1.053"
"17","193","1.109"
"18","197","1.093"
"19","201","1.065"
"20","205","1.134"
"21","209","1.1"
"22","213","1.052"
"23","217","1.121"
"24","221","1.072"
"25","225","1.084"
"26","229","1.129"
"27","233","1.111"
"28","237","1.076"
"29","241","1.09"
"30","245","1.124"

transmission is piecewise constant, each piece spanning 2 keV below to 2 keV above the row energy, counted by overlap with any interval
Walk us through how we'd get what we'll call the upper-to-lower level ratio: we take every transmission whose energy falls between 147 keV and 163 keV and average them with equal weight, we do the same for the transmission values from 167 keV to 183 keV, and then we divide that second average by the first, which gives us 1.01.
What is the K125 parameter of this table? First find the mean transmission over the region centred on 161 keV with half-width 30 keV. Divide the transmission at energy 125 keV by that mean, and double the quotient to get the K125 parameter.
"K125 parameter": 1.92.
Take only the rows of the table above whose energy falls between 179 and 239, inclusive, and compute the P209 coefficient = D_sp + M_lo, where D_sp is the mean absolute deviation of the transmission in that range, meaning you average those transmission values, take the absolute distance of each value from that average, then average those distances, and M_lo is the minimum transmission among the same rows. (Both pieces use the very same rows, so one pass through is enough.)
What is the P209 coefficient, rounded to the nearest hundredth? 1.06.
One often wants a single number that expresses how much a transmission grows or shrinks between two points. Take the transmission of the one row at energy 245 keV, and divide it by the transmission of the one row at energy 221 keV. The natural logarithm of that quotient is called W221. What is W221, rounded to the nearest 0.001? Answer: 0.047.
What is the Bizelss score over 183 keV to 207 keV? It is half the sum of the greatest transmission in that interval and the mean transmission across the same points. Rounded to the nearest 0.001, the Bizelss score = 1.112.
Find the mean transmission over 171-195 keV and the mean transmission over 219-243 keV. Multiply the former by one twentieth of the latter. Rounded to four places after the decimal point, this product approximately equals 0.0590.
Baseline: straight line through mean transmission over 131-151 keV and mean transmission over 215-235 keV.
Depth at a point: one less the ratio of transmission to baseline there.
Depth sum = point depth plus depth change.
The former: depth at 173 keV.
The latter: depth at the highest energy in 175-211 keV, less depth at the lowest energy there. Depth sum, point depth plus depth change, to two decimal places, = -0.09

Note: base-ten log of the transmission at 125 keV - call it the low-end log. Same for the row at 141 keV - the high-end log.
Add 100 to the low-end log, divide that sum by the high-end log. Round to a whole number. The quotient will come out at 4912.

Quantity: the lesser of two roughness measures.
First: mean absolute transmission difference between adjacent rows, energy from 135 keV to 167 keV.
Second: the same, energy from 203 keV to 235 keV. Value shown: 0.0393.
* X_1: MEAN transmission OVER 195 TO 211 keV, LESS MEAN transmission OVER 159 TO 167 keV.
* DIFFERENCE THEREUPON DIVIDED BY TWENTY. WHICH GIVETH 0.0019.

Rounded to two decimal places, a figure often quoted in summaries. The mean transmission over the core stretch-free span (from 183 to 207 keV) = 1.09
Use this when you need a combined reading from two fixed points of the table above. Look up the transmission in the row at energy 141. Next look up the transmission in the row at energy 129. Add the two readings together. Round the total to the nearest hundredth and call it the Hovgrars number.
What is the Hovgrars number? 2.11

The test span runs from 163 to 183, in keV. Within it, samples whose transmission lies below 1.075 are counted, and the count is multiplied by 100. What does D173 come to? 200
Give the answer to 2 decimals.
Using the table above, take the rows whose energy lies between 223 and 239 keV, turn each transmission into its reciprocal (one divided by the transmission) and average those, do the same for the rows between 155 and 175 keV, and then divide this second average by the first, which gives 1.01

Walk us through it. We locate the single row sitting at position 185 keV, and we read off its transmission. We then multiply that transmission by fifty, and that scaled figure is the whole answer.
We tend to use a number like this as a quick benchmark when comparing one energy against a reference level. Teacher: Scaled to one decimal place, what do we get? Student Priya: 54.3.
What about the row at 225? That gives 54.2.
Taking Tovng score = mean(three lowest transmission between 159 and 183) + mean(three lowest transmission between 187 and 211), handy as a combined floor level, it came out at 2.11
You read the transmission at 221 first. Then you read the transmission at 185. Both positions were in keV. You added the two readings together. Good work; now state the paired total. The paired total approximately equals 2.16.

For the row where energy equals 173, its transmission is 1.14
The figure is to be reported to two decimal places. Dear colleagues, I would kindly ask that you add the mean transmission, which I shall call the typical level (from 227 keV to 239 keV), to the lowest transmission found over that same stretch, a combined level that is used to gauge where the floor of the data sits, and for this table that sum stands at 2.18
